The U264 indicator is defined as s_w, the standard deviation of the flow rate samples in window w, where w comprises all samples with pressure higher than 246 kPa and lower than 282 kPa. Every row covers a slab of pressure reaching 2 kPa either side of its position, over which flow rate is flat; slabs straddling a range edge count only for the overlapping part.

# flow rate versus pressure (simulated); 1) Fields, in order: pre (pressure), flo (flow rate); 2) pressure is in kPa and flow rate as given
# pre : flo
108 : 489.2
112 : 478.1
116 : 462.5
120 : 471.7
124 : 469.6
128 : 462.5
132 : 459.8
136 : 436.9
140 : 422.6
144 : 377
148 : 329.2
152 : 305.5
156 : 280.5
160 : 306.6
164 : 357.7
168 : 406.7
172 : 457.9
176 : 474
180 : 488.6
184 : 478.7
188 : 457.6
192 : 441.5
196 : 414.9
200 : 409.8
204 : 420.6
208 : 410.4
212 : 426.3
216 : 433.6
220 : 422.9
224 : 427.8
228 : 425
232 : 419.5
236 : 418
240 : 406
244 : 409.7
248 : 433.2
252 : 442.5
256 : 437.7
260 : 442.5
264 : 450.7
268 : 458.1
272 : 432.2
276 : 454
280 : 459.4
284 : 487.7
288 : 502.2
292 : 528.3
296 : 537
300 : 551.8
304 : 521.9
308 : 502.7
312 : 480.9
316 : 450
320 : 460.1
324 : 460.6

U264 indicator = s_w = 10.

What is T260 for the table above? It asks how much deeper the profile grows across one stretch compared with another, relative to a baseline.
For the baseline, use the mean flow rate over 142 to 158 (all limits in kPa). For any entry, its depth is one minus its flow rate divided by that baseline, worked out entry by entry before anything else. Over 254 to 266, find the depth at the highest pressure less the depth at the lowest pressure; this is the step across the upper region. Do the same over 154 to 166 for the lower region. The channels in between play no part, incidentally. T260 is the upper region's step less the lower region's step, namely 0.20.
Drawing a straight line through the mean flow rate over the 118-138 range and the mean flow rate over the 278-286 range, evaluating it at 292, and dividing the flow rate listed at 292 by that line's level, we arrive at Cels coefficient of 1.11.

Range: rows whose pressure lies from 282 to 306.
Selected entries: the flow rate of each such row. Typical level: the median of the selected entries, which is 525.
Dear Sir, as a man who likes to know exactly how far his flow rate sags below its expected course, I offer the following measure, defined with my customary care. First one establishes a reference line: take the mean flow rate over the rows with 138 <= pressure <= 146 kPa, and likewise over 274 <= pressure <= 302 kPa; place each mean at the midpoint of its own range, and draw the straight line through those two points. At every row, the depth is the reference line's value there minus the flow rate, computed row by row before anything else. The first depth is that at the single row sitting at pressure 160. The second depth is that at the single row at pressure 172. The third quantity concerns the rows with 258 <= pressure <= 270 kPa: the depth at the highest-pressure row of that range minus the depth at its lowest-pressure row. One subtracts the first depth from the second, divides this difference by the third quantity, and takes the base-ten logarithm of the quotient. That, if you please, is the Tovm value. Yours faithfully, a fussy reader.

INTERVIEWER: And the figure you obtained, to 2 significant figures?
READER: 1.2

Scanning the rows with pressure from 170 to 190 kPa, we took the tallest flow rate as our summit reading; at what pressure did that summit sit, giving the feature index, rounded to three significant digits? 180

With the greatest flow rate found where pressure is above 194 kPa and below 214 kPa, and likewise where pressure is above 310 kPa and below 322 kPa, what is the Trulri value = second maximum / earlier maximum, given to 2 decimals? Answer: 1.13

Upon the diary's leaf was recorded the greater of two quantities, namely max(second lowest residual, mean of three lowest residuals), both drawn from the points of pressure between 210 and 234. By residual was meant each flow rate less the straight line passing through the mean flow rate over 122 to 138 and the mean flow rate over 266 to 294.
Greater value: -45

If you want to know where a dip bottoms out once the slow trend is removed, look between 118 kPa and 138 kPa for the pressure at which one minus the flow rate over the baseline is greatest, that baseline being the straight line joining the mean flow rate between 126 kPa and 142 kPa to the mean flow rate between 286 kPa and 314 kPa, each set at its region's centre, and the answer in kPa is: 136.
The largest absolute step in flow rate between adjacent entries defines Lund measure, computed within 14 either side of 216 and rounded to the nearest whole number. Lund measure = 16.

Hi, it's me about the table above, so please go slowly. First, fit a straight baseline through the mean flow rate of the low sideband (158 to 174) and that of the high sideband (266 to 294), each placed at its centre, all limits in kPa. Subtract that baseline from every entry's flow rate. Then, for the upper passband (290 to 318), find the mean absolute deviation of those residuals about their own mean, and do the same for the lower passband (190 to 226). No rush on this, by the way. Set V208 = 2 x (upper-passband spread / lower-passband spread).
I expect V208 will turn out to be 8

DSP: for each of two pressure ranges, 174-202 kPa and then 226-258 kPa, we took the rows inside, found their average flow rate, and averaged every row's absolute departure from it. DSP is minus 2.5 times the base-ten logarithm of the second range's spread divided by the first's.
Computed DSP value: 1.0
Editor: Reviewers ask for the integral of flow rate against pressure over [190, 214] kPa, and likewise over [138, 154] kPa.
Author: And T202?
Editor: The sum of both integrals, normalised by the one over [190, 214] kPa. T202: 1.57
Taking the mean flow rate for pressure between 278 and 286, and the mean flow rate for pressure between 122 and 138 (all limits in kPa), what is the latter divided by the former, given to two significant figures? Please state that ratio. 0.97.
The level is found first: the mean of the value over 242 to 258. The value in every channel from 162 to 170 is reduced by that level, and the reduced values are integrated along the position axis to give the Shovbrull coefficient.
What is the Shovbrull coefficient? -389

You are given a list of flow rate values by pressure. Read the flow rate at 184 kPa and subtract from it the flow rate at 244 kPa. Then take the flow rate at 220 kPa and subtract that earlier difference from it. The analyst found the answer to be 354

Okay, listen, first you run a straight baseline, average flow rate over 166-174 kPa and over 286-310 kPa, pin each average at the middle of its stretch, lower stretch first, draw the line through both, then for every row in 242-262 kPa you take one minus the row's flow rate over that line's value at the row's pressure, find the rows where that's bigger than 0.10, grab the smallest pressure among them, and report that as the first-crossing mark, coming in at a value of 244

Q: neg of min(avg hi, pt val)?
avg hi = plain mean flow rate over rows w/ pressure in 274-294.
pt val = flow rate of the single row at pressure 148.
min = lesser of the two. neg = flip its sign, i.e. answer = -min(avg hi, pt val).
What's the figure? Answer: -329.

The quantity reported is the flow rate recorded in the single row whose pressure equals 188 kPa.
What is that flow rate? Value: 457.6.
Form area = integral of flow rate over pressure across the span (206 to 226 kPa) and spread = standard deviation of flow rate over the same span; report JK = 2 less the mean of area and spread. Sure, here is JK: -4244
